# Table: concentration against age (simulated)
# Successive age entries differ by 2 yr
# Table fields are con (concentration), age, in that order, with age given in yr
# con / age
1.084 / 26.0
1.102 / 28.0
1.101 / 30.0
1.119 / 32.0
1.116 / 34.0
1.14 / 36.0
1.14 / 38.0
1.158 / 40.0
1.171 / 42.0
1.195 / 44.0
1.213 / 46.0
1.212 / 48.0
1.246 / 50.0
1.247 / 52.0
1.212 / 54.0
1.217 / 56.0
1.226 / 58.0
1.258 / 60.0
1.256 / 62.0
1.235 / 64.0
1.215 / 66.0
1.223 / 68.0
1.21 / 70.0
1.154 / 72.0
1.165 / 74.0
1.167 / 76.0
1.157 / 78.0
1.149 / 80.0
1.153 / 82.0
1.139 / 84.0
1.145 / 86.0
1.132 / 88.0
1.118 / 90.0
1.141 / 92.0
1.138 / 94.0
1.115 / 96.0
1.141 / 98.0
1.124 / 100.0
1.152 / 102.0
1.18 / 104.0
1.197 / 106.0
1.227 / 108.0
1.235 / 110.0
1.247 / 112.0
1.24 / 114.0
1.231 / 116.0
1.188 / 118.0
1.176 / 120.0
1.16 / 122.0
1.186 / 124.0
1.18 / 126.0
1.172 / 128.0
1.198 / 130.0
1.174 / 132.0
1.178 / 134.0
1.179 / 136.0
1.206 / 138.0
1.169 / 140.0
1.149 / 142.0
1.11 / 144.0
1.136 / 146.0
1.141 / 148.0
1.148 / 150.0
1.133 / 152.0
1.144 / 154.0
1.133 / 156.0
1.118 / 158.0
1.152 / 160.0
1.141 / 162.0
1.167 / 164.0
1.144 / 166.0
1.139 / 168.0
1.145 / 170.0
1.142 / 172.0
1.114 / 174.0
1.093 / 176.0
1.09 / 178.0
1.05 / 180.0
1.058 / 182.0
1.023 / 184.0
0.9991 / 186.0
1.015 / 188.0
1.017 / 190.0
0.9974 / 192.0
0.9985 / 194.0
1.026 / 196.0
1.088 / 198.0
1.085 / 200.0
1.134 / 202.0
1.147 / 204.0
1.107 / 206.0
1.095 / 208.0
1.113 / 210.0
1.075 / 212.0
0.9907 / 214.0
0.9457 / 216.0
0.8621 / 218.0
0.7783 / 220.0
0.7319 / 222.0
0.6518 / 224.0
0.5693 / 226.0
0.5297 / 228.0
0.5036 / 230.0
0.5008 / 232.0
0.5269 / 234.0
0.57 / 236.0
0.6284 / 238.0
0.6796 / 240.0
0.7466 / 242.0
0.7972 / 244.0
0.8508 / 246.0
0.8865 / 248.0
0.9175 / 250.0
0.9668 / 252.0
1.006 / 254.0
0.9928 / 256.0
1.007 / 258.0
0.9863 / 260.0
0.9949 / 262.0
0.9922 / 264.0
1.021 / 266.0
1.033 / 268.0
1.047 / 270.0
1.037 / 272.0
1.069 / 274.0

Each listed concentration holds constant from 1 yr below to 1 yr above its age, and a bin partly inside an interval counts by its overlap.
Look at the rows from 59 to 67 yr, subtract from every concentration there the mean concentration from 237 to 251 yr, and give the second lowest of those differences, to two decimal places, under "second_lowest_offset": 0.45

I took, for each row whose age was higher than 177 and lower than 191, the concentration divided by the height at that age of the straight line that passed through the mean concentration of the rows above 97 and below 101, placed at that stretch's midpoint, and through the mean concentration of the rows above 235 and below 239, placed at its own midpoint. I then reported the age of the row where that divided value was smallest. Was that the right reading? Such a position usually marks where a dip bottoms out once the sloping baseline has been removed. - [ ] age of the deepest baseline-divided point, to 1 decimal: 186.0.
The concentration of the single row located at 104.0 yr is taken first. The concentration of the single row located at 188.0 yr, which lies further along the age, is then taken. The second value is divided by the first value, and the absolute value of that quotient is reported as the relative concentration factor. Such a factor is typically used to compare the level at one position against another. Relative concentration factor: 0.86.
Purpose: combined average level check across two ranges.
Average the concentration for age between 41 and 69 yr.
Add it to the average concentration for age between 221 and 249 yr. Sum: 1.88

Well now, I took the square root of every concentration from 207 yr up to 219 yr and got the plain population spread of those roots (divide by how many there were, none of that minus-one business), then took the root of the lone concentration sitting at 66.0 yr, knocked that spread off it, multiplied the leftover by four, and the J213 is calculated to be 4.23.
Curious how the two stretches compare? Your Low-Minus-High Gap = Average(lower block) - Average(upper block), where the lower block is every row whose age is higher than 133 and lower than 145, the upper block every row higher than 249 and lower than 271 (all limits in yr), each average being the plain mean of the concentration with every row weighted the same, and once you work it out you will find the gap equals 0.17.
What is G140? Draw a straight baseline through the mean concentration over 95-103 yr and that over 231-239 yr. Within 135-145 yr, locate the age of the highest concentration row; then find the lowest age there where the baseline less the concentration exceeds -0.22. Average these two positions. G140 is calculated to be 137 yr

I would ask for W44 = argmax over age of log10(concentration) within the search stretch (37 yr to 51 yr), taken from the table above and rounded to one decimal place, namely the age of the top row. 50.0 yr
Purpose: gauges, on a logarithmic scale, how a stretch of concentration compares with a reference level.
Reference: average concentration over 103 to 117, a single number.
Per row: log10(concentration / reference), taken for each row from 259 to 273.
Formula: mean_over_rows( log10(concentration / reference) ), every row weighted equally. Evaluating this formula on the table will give -0.080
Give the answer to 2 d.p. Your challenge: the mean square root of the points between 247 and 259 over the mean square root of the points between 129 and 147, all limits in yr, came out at 0.91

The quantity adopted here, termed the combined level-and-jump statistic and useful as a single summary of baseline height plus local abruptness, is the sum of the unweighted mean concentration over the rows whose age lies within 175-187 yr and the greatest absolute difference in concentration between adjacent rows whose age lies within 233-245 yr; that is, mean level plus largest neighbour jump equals 1.12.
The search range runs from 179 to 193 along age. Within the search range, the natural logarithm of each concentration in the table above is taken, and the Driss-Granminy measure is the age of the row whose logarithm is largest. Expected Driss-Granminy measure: 182.0 yr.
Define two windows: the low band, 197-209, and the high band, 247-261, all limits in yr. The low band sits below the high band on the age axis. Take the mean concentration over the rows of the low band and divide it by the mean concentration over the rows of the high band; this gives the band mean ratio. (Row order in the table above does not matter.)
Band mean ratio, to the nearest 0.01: 1.15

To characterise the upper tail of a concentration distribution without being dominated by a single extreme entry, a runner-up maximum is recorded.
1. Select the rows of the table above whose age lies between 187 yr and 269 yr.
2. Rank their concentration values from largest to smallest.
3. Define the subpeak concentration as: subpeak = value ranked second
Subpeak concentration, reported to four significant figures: 1.134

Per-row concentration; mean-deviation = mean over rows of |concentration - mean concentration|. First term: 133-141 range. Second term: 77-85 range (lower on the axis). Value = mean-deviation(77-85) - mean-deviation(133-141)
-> -0.0060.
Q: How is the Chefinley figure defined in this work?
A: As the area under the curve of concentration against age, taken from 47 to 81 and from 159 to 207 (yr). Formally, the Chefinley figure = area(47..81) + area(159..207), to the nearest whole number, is 93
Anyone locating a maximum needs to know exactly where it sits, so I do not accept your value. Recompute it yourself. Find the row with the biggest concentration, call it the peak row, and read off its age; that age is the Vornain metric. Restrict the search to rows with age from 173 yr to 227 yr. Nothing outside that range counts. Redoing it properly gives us 204.0 yr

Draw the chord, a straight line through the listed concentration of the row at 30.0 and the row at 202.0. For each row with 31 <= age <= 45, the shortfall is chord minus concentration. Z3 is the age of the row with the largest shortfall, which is 34.0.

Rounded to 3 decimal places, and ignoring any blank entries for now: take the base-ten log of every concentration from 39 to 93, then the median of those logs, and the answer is 0.077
